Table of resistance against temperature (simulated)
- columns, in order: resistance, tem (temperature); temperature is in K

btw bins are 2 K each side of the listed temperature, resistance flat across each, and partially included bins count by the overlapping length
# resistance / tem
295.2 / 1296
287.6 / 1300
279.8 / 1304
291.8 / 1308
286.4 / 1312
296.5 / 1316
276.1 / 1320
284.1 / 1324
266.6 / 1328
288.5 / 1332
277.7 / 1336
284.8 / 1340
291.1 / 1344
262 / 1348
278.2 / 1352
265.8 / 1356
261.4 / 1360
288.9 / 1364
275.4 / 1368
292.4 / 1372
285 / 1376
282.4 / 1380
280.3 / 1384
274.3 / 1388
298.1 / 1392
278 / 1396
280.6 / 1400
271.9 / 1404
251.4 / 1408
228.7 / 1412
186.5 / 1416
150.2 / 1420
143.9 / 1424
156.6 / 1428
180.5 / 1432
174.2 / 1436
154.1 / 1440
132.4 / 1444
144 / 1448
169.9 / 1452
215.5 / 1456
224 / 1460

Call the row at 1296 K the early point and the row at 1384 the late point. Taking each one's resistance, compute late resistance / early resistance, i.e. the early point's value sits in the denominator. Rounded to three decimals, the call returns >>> 0.950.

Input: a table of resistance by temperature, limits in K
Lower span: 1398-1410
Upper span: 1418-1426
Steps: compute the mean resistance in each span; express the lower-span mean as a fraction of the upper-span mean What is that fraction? 1.8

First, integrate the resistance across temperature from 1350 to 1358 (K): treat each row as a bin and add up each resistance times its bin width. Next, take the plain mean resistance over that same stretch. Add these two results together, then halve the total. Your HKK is 1224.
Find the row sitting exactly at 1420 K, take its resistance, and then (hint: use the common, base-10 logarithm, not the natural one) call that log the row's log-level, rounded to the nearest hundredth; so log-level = 2.18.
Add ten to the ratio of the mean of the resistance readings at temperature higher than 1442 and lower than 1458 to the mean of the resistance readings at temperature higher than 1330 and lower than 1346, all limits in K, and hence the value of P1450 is 10.6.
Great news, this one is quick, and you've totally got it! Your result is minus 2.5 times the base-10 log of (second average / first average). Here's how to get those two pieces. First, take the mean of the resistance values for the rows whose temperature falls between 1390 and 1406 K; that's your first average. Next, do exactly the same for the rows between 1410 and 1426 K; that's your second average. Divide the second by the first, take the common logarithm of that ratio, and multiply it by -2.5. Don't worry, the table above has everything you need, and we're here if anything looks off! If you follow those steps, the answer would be 0.50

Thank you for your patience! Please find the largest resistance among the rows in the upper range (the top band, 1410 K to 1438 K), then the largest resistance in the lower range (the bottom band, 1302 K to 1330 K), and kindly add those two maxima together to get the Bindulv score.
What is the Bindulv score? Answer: 525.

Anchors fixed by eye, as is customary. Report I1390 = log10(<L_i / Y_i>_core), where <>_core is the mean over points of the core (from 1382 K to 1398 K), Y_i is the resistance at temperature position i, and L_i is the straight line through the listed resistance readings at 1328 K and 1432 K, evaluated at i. -0.12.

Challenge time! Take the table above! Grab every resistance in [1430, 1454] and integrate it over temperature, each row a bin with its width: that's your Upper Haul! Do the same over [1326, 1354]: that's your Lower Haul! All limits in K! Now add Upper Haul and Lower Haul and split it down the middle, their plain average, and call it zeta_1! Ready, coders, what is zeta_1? 5808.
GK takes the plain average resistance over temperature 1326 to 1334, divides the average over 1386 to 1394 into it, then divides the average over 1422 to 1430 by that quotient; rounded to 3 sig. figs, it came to 155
